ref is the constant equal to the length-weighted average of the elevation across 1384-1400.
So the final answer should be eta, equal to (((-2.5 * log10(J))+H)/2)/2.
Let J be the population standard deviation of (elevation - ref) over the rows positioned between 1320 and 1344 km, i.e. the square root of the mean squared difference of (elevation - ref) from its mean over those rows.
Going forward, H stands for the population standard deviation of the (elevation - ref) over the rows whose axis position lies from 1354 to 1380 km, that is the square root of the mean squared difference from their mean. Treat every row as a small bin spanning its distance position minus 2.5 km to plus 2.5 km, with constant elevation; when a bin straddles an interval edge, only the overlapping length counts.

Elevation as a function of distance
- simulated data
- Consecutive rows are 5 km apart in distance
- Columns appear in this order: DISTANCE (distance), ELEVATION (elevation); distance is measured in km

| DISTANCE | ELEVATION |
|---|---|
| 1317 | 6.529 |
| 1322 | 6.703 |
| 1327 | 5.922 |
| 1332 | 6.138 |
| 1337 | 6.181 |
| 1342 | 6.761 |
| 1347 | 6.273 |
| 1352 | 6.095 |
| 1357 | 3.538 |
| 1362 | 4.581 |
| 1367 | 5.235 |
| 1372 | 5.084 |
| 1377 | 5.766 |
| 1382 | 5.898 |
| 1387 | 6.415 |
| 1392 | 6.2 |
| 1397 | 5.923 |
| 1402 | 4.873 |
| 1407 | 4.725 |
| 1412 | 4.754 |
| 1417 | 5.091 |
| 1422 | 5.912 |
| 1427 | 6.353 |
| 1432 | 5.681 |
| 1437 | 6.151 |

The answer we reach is 0.49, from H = 0.75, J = 0.33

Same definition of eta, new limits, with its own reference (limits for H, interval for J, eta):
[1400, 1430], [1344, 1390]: 0.19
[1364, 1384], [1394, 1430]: 0.22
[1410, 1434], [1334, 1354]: 0.51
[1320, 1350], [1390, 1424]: 0.22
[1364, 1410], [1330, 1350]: 0.52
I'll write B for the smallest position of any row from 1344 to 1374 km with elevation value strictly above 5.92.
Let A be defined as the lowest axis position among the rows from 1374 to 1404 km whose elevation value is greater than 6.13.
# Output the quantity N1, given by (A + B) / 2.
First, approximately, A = 1387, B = 1347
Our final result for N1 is 1367.0 km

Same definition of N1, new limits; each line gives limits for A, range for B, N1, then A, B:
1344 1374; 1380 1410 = 1367.0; 1347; 1387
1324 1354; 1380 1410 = 1359.5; 1332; 1387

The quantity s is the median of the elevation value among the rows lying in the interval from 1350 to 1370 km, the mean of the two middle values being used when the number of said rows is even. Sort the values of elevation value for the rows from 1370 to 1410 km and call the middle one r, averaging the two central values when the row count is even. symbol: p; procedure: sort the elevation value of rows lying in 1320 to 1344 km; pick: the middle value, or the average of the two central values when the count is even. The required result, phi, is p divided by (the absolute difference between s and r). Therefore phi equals 6.7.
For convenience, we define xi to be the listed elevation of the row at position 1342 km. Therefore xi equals 6.761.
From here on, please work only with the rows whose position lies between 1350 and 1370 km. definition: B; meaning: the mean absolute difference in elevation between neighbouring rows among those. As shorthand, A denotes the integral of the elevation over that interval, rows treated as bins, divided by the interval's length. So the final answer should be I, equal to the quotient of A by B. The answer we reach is 3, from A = 4.8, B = 1.42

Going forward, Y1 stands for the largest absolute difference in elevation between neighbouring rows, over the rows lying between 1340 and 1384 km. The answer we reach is 2.6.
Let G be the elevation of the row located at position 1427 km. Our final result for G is 6.353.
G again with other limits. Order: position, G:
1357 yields 3.538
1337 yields 6.181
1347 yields 6.273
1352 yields 6.095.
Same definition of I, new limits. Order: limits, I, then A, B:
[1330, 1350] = 17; 6.3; 0.37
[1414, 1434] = 9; 5.7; 0.64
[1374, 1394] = 21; 6.0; 0.29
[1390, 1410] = 11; 5.4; 0.49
